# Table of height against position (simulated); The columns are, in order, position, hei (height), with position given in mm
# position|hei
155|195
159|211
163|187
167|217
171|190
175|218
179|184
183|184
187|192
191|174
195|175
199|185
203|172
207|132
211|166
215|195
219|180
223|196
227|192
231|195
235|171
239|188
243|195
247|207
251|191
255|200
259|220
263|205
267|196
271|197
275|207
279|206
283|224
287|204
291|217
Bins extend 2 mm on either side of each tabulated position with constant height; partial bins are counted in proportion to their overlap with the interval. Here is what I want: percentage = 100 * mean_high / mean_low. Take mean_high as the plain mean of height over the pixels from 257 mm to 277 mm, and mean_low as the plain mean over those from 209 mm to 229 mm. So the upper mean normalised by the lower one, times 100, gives 110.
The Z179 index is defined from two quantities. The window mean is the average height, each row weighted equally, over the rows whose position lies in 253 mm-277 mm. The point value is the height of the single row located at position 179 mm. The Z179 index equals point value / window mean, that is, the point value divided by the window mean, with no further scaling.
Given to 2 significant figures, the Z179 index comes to 0.90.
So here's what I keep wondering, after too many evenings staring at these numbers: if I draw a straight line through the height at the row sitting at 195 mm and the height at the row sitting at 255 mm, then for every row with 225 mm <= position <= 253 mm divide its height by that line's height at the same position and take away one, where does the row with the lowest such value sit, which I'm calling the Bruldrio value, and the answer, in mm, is 235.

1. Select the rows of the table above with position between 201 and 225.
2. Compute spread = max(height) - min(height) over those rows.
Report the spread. 64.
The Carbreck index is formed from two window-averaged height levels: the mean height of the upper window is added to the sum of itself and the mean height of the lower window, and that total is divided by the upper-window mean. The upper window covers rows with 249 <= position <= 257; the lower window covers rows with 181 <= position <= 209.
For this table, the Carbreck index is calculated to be 2.89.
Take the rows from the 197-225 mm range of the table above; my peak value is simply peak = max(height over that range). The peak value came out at 196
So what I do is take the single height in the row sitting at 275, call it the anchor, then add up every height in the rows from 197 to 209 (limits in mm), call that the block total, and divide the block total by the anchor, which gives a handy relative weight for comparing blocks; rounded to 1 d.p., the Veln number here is 2.4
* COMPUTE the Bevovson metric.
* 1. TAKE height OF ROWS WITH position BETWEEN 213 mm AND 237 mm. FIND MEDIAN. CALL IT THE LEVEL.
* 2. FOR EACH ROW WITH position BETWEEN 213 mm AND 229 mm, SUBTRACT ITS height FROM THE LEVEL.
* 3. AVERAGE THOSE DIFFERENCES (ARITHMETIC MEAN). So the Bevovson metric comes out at 3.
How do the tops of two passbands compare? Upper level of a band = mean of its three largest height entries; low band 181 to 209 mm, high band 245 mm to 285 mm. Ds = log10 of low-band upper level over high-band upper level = -0.06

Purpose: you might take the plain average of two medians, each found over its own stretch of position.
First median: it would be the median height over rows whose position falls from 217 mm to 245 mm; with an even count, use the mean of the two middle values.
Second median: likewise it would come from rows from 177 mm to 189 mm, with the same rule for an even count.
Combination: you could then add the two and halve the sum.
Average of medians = 188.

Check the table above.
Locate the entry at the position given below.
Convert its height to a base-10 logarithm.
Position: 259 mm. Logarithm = 2.34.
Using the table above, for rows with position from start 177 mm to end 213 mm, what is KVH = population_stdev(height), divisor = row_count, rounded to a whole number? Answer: 17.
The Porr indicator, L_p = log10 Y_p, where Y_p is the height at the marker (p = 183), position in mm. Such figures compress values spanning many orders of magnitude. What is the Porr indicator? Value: 2.26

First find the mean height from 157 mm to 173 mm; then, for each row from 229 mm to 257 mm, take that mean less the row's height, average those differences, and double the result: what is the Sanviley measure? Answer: 18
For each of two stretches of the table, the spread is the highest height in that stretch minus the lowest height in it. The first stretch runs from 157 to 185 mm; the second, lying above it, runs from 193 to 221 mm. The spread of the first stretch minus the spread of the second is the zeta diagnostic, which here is -29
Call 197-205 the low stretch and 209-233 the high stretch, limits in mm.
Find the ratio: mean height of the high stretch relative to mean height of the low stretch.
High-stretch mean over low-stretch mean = 1.05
